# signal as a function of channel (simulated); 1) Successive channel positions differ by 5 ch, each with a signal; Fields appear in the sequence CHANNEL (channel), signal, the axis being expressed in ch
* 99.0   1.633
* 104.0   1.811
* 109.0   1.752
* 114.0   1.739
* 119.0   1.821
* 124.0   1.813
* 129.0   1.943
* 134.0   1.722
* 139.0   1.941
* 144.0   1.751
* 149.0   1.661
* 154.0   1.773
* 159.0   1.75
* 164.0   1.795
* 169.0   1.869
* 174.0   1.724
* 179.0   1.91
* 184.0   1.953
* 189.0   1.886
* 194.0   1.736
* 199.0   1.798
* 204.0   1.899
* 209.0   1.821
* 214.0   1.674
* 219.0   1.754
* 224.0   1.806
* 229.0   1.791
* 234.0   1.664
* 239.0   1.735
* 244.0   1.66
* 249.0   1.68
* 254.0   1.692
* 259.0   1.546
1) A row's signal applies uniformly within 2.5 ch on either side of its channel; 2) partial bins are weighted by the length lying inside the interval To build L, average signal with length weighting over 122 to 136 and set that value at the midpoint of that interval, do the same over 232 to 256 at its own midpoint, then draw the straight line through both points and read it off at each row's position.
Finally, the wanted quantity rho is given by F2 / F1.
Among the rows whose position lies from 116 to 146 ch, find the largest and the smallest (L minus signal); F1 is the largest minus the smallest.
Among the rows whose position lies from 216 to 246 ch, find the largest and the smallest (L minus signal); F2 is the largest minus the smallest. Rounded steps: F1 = 0.225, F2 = 0.130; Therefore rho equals 0.57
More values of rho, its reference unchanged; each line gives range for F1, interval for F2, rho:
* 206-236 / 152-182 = 1.33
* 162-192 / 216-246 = 0.54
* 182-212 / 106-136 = 1.09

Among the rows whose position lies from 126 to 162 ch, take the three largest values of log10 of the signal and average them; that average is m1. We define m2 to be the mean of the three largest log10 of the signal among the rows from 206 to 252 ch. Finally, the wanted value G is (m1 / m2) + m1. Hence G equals 1.35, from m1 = 0.275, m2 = 0.257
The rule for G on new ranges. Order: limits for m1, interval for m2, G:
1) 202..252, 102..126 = 1.29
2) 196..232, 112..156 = 1.22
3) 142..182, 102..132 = 1.27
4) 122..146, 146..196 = 1.26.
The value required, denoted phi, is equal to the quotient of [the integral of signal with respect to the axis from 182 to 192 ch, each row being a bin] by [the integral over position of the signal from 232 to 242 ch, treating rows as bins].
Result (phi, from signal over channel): 1.12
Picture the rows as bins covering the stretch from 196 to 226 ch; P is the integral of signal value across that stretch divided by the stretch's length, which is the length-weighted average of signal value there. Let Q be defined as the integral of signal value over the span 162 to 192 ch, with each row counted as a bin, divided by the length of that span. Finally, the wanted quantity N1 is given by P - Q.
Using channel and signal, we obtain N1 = -0.06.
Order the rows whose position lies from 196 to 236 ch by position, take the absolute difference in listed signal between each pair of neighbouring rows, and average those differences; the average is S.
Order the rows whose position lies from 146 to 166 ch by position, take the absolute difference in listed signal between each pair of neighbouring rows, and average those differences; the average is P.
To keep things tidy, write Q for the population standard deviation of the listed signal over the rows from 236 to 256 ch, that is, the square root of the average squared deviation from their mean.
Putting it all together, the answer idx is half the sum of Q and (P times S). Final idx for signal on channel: 0.016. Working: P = 0.06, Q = 0.027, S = 0.086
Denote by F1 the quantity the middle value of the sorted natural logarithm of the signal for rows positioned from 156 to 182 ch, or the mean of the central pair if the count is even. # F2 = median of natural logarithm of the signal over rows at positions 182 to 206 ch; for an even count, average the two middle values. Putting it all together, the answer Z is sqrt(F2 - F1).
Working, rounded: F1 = 0.585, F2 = 0.634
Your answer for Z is 0.222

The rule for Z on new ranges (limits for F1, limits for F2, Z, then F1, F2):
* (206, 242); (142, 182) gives 0.067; 0.562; 0.566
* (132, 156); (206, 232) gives 0.150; 0.560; 0.583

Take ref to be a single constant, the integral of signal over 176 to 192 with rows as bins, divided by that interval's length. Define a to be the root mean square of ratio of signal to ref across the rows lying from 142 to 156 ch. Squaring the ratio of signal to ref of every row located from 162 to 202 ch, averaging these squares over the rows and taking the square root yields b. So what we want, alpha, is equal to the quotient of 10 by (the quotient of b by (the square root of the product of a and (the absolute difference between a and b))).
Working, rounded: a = 0.91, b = 0.964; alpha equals 2.3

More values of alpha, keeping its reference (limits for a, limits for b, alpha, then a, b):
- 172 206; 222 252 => 2.8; 0.97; 0.905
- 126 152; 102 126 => 1.1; 0.95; 0.938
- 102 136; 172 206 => 1.5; 0.95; 0.969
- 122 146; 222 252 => 2.6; 0.96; 0.905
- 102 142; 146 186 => 0.8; 0.96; 0.949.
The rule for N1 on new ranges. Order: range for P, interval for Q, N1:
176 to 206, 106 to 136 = 0.06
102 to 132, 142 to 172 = 0.05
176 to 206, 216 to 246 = 0.13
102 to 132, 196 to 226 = 0.02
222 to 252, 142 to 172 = -0.05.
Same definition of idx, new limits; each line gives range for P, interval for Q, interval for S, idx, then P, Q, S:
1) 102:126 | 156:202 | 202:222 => 0.041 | 0.04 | 0.078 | 0.102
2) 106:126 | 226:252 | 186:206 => 0.027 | 0.03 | 0.050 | 0.104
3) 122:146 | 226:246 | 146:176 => 0.035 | 0.19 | 0.054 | 0.080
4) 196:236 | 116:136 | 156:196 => 0.044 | 0.09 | 0.079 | 0.101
